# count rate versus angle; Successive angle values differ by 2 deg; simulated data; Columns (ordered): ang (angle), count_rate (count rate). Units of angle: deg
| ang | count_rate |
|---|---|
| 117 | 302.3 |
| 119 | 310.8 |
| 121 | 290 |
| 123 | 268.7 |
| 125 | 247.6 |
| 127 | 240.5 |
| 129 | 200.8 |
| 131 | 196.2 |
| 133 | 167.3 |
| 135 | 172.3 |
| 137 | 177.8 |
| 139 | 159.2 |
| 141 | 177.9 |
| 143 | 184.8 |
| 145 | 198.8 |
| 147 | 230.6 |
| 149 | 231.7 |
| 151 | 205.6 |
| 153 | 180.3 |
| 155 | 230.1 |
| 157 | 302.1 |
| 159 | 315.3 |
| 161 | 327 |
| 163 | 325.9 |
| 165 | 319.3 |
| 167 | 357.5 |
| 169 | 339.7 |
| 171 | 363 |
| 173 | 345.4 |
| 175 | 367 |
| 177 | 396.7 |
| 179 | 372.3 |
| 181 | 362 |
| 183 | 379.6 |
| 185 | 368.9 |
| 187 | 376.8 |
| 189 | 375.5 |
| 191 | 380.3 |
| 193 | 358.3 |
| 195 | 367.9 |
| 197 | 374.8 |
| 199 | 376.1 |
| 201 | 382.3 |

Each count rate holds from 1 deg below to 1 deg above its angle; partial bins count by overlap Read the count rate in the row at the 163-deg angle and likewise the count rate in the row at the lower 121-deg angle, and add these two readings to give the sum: 616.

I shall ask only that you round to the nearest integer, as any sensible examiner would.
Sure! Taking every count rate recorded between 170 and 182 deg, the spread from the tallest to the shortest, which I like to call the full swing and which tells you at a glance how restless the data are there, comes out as 51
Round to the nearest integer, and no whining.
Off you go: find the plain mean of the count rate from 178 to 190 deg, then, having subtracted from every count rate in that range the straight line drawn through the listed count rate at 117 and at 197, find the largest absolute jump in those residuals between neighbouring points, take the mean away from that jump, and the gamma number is -357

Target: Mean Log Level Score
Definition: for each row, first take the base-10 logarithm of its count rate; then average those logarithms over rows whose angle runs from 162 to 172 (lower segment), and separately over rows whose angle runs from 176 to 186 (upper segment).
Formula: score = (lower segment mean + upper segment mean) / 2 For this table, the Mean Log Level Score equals 2.55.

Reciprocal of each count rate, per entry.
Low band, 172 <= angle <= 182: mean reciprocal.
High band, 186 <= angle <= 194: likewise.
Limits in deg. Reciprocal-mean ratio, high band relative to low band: 1.0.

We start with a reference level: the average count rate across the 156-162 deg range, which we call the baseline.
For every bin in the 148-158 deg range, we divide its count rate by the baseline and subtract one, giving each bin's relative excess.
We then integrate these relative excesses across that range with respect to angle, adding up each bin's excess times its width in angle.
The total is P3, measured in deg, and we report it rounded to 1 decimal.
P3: -2.7 deg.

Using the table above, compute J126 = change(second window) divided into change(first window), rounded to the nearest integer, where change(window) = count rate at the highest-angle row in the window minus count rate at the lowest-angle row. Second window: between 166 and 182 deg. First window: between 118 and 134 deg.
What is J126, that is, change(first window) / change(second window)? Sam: -32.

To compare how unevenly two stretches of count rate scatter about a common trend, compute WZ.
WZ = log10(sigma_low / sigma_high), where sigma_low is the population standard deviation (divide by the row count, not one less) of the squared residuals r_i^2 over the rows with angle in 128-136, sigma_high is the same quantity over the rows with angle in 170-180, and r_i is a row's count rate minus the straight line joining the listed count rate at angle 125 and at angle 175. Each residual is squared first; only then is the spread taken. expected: 1.1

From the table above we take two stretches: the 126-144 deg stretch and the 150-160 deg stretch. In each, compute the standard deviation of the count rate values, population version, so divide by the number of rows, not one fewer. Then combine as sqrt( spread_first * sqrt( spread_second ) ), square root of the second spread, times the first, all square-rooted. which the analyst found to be 13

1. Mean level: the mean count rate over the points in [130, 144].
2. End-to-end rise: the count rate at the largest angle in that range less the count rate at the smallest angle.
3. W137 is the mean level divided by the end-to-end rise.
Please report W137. -15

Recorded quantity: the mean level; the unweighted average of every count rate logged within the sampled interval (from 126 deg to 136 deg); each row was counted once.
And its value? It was 195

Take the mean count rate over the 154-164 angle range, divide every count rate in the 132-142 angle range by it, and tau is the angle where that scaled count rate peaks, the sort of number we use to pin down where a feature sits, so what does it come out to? 141 deg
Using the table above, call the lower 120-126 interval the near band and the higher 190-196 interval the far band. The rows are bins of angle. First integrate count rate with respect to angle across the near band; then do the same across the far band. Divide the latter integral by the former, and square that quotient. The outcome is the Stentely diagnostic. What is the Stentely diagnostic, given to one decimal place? 1.9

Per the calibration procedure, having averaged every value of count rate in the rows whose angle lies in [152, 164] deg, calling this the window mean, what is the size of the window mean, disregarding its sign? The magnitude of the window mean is 280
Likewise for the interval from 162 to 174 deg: 342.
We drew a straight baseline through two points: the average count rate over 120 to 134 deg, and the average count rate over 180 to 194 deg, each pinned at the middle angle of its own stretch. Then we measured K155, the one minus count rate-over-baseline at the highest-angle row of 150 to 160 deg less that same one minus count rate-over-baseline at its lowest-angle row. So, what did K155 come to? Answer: -0.31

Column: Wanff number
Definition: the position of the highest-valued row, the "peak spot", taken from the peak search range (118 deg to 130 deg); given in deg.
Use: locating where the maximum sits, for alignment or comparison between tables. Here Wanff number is 119 deg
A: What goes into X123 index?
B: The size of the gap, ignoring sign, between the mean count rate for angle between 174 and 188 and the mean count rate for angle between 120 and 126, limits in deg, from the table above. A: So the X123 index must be 106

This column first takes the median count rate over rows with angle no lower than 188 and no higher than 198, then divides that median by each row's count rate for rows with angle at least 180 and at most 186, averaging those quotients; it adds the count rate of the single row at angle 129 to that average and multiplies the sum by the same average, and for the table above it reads 204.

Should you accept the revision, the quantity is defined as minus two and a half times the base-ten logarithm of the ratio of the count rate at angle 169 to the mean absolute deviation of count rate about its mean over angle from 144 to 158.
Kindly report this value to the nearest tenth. -2.8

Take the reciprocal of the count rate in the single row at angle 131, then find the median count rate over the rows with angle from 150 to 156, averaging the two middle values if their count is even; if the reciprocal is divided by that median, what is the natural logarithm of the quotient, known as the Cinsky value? -10.6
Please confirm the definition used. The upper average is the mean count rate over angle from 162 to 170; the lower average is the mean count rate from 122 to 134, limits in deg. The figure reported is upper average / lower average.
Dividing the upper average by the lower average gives 1.5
